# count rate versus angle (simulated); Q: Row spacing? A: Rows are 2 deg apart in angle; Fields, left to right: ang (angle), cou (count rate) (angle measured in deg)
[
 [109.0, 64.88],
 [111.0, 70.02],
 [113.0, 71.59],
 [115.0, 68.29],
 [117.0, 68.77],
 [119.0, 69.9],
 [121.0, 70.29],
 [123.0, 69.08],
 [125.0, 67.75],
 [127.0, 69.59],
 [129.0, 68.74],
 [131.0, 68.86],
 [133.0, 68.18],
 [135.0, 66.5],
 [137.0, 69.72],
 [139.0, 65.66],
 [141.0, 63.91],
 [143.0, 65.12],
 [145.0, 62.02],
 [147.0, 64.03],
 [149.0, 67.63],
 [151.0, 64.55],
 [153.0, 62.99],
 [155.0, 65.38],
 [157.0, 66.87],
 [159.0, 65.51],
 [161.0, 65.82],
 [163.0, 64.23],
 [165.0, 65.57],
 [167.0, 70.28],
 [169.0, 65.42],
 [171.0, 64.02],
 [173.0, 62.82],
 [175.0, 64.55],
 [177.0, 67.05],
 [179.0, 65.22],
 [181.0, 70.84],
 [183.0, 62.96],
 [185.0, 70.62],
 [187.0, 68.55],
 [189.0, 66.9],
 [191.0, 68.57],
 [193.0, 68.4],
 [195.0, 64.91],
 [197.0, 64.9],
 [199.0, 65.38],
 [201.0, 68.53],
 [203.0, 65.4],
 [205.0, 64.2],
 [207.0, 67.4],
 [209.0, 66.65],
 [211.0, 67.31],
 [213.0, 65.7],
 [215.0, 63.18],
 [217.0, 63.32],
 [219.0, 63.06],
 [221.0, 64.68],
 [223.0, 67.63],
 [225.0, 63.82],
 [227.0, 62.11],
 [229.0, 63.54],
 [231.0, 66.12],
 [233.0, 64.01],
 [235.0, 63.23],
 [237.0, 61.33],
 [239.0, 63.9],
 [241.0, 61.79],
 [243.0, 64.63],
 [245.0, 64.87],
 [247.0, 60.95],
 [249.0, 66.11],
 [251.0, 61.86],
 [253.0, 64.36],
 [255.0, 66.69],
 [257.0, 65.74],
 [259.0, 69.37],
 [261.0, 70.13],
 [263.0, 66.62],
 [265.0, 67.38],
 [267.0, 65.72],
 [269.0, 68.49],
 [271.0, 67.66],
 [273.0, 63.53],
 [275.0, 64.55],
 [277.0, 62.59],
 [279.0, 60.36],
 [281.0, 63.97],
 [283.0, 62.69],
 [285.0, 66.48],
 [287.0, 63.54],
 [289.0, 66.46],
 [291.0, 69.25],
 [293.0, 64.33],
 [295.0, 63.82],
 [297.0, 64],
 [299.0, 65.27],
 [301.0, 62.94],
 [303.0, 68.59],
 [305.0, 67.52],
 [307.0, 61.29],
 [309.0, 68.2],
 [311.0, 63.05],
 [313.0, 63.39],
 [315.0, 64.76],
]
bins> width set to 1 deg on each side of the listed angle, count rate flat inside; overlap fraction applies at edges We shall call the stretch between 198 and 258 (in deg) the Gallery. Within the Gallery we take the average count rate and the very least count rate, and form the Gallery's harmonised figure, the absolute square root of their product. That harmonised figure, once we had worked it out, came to 62.7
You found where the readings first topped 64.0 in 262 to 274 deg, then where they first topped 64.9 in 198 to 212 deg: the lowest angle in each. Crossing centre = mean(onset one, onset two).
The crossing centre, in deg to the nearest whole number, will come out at 231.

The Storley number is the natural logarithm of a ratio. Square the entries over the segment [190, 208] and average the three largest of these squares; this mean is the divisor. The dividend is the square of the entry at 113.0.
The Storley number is 0.09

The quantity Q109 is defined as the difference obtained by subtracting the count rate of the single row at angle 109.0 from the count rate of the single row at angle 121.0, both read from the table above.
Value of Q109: 5.4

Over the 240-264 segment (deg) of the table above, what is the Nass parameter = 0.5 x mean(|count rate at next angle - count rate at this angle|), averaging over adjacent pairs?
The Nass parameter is 1.37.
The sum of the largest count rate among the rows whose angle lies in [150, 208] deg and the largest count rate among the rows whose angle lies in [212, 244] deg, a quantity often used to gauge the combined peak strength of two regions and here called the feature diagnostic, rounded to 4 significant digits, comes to 138.5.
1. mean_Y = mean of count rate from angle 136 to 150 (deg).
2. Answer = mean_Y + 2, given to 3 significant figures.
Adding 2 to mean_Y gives 67.4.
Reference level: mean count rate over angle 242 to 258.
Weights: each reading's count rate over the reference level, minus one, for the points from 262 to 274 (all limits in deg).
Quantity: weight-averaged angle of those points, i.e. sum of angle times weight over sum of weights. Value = 267.1 deg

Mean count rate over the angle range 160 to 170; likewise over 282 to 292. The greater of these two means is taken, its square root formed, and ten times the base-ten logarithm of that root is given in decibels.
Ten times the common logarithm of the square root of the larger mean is 9.11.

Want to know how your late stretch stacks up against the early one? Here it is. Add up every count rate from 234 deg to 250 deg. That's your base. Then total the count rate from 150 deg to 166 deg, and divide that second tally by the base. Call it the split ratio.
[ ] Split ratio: 1.03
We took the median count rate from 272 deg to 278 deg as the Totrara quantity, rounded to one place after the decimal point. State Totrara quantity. 63.5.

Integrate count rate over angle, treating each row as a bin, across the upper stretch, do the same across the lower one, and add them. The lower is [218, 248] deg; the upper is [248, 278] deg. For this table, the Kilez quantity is 3893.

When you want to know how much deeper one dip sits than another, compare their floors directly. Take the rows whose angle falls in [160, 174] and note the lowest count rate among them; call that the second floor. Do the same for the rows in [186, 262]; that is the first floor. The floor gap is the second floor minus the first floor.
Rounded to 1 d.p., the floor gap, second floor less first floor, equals 1.9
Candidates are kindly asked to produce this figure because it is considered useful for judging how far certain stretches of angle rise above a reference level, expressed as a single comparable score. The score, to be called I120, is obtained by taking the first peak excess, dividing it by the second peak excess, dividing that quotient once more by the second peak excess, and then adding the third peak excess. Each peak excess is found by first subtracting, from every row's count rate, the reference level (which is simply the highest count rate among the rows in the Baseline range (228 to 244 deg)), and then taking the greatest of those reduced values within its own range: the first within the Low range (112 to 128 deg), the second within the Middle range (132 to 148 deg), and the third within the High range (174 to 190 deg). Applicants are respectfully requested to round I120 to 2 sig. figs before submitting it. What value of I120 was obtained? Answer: 5.1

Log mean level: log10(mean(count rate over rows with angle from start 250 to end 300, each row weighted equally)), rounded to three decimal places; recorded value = 1.816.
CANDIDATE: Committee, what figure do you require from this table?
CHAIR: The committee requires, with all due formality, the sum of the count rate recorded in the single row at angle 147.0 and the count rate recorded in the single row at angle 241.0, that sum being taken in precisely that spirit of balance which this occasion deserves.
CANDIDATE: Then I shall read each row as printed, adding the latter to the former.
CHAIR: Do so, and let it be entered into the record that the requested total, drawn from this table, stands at 126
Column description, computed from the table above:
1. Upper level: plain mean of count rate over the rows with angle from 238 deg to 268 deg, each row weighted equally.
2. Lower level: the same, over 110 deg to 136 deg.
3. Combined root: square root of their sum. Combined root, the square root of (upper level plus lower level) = 11.59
